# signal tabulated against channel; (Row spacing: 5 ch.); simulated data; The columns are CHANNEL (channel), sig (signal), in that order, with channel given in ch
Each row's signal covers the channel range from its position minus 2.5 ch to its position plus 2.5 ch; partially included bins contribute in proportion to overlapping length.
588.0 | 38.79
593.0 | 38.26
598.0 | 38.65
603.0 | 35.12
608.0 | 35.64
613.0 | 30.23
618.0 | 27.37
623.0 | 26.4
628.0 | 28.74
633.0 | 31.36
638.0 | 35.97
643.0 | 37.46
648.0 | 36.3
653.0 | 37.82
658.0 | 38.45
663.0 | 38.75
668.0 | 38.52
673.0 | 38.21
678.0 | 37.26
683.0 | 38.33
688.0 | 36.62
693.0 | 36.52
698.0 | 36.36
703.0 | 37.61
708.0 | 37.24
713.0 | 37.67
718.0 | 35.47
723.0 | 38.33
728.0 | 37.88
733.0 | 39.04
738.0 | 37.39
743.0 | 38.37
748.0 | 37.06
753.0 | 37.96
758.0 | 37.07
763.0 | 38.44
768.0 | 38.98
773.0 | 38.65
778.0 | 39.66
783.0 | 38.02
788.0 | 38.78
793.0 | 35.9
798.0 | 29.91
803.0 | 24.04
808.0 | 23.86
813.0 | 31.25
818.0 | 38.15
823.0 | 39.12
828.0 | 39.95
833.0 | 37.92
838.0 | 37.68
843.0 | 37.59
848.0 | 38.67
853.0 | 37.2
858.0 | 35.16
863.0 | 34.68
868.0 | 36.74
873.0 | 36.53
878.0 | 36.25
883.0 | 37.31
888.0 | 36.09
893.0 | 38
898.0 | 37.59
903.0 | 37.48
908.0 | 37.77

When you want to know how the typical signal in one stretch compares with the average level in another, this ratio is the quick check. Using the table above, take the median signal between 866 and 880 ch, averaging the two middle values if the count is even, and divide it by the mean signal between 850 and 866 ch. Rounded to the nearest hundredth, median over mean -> 1.02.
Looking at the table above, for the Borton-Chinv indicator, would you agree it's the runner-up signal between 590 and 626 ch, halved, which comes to 19.13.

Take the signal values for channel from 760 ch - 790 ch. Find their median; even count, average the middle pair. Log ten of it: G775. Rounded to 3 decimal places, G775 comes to 1.588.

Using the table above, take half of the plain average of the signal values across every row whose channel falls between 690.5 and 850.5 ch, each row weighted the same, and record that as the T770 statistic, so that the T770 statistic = 18.3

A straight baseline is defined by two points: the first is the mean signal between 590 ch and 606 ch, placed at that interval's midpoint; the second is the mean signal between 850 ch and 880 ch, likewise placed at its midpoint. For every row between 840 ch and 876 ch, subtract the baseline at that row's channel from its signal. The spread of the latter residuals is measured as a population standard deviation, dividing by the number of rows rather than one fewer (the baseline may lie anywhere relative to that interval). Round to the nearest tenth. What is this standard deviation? 1.3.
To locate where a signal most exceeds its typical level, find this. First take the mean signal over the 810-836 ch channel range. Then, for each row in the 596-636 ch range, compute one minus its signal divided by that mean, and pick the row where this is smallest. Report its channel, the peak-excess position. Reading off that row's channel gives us 598.0 ch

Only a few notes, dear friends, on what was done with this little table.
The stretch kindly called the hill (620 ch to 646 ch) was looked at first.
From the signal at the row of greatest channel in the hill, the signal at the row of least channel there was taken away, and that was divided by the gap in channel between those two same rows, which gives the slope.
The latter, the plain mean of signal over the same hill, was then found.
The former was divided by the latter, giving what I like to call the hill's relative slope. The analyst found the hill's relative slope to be 0.017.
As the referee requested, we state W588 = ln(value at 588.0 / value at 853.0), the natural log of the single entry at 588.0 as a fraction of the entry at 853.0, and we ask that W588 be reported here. 0.042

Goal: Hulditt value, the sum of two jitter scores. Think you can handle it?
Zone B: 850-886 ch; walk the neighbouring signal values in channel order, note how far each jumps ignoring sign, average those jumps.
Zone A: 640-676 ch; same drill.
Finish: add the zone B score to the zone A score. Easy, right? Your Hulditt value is 1.7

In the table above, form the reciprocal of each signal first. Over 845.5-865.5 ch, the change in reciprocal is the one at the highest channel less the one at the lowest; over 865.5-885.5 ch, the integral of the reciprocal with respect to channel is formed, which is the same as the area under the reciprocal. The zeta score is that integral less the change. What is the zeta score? 0.542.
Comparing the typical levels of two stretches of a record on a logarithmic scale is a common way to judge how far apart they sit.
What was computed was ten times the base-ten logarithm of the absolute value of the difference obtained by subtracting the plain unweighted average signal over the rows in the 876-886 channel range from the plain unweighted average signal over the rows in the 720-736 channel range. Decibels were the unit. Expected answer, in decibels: 2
